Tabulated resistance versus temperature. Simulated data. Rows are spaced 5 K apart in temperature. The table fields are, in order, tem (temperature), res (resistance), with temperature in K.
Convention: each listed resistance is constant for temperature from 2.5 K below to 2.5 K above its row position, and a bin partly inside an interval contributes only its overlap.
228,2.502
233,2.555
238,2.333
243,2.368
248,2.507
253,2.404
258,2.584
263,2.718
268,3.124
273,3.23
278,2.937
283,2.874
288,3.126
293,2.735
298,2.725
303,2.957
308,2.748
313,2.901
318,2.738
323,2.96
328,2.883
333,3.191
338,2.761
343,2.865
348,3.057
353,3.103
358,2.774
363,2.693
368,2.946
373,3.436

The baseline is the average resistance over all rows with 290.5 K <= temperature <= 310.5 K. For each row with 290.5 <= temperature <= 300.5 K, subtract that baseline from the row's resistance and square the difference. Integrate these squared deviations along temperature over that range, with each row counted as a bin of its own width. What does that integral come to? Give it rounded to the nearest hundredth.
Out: 0.04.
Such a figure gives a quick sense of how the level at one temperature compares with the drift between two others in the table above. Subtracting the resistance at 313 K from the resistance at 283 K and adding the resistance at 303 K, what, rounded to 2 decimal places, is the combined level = 2.93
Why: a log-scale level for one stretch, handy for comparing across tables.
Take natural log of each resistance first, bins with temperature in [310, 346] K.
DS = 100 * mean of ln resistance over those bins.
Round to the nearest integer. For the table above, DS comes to 106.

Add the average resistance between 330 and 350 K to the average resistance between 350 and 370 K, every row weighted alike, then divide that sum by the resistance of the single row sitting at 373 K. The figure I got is 1.70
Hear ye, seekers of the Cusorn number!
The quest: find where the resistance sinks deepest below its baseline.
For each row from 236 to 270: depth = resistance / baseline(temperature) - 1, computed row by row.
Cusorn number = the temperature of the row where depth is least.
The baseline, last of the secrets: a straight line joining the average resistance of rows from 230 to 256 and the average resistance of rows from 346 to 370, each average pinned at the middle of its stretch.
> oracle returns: 238 K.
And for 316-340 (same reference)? 338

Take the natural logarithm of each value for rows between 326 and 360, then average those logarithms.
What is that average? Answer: 1.08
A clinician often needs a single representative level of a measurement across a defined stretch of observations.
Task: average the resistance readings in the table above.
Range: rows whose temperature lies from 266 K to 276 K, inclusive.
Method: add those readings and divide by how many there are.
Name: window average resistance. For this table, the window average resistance 3.2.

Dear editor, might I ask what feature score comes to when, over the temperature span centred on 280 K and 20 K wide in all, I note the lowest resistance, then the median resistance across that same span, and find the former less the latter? -0.16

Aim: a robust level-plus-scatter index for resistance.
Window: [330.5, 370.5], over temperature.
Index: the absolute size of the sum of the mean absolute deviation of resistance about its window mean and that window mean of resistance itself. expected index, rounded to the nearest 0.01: 3.07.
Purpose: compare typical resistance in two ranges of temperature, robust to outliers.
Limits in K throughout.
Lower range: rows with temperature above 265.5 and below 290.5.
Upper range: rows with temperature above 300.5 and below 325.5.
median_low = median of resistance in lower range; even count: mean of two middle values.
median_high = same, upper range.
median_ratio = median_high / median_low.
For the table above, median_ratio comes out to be 0.93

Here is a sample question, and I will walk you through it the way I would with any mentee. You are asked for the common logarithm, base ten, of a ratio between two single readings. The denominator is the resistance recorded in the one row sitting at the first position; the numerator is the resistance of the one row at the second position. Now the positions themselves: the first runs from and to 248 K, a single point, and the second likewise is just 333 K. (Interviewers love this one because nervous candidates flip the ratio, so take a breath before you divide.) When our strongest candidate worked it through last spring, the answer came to 0.10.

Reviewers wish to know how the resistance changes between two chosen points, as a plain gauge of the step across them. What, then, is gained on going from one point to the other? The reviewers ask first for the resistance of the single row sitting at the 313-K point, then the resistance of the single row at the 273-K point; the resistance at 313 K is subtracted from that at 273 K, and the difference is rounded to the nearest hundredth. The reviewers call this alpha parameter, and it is 0.33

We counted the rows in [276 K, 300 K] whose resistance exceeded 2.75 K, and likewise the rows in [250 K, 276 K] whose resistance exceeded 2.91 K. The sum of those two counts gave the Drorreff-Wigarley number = 5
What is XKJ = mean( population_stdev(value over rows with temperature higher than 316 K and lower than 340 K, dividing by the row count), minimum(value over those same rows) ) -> 1.451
